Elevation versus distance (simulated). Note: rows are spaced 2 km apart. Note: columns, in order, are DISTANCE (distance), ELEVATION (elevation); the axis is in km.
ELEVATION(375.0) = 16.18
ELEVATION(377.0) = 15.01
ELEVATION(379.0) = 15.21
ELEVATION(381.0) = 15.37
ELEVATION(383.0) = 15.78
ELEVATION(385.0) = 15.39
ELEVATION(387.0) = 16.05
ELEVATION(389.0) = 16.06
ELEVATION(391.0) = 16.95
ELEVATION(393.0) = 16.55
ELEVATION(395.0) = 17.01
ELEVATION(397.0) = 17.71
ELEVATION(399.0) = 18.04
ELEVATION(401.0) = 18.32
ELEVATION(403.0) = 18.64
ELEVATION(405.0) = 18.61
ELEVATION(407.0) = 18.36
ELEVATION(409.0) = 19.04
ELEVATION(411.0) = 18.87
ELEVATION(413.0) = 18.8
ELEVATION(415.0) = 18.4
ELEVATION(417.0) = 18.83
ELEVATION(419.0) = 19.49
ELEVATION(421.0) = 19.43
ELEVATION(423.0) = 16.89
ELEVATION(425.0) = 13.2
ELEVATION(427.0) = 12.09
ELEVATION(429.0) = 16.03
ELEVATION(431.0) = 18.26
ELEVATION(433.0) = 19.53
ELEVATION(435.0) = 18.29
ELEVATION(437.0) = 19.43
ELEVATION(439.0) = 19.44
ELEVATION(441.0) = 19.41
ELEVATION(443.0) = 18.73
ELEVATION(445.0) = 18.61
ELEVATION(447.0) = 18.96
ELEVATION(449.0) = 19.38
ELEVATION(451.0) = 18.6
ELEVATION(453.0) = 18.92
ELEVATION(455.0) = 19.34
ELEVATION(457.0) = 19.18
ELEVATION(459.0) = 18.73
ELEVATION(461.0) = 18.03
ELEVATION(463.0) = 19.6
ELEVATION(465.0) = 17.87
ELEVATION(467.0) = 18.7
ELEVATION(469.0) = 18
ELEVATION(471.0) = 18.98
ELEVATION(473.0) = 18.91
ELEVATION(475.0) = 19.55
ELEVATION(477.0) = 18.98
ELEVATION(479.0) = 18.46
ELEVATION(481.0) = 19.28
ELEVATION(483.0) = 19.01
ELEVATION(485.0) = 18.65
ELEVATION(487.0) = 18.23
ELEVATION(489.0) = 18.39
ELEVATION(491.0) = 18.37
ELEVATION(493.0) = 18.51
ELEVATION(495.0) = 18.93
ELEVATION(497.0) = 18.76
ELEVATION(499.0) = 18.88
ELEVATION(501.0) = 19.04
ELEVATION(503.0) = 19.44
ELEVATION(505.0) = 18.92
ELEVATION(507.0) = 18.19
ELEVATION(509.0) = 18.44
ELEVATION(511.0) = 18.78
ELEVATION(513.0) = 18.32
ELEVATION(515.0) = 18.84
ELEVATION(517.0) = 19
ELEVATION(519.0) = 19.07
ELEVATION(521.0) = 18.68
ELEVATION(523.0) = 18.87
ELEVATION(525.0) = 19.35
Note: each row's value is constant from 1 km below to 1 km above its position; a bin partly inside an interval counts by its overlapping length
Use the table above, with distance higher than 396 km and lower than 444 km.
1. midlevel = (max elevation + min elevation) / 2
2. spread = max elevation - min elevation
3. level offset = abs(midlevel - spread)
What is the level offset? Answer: 8.4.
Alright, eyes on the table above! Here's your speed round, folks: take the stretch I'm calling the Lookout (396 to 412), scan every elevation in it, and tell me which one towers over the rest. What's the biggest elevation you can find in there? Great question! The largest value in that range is 19.04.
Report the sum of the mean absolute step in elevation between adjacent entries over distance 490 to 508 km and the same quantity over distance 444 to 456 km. 0.79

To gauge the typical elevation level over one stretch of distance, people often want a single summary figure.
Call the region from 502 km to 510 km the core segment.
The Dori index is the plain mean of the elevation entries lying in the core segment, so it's 18.7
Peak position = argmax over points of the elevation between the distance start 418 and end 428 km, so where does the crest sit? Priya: 419.0 km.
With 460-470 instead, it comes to 463.0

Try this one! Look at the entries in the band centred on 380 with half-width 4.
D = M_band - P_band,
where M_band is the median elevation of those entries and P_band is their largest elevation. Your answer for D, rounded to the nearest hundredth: -0.49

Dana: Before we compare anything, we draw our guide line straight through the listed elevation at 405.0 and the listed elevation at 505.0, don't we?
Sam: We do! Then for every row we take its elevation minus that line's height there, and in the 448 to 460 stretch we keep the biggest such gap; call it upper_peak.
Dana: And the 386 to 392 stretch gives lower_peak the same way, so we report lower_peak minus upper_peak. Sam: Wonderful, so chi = -2.3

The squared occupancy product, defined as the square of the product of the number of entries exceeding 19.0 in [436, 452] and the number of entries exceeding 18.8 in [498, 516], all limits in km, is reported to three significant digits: 400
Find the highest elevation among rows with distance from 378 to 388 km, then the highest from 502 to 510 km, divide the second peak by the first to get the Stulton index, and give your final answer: 1.21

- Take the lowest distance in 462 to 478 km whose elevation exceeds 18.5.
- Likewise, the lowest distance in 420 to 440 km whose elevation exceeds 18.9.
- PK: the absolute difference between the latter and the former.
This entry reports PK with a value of 42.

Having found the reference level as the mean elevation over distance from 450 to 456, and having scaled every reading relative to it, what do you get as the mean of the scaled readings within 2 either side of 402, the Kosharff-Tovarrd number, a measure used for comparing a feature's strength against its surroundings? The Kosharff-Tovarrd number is 0.975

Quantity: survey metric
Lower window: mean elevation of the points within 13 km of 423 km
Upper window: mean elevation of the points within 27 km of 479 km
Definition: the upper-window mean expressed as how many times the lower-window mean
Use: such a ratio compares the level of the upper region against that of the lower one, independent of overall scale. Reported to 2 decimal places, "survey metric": 1.07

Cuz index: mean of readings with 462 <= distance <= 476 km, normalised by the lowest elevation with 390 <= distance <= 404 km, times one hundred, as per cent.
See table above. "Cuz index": 114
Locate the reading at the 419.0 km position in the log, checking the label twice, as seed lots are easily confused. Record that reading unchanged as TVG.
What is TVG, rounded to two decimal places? 19.49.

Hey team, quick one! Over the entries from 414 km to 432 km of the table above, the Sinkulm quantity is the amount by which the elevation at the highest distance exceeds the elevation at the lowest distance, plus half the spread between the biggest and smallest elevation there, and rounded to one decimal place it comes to 3.6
